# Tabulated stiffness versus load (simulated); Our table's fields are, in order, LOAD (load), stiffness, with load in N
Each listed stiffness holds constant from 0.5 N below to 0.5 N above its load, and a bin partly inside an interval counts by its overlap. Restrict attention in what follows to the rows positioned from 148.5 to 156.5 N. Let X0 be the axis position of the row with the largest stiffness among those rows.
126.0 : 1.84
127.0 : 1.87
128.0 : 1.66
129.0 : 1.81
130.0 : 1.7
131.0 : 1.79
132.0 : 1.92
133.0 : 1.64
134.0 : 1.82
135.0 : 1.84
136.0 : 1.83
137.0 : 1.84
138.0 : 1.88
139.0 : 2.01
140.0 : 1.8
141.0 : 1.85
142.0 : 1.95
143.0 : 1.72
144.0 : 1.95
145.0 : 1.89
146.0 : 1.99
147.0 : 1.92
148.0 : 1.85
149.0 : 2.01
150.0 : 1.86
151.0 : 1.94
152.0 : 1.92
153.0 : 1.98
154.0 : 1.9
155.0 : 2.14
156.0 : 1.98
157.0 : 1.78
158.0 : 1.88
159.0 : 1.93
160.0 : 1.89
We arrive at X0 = 155.0 N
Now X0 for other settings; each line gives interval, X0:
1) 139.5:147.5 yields 146.0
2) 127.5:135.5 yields 132.0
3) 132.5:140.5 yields 139.0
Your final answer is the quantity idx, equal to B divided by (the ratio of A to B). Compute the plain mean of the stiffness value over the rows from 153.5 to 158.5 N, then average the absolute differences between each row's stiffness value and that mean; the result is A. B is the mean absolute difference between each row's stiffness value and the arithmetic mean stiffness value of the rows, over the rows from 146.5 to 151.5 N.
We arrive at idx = 0.024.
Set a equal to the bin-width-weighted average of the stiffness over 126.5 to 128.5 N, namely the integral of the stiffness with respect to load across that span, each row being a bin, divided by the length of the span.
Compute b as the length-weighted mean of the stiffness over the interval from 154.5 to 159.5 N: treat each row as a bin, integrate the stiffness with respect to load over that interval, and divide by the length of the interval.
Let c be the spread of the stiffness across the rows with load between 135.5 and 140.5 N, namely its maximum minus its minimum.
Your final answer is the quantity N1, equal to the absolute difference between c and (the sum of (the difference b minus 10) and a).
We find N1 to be 6.50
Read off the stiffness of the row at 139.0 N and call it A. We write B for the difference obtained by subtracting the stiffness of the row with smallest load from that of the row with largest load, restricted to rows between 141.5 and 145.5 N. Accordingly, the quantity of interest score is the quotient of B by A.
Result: -0.030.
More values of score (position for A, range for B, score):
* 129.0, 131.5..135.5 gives -0.044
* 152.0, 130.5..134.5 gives 0.016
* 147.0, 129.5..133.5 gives -0.031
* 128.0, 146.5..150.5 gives -0.036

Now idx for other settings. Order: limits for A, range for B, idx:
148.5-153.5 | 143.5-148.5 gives 0.038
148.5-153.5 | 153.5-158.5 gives 0.232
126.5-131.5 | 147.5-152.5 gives 0.035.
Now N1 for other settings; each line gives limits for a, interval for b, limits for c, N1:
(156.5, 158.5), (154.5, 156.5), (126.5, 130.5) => 6.32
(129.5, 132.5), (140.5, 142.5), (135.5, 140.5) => 6.51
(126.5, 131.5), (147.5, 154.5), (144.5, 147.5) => 6.41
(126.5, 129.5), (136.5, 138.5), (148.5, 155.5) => 6.64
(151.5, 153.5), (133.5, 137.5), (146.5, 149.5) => 6.38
